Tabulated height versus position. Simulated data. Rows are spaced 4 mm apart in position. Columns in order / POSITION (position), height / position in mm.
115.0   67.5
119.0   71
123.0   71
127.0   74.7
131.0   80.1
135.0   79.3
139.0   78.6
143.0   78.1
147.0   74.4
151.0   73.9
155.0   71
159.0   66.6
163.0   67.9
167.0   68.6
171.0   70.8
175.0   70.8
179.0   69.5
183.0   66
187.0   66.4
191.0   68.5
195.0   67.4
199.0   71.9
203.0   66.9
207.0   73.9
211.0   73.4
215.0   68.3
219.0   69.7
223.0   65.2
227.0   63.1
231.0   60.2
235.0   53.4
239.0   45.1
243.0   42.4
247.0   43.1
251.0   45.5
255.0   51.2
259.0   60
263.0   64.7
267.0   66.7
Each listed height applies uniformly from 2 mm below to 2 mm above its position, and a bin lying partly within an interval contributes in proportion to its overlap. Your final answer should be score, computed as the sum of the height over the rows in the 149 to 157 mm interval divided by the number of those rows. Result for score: 72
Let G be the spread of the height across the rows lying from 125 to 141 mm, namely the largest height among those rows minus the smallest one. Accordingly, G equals 5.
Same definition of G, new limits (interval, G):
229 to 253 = 18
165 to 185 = 5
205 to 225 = 9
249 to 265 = 19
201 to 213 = 7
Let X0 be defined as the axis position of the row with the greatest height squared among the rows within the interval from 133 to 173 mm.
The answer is 135.0 mm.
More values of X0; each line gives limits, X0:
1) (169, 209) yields 207.0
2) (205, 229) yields 207.0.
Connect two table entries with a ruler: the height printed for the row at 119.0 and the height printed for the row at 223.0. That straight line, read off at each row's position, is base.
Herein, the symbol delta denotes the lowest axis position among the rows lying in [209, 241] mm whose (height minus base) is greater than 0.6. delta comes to 211.0 mm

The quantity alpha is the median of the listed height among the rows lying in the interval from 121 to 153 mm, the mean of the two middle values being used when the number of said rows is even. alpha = 76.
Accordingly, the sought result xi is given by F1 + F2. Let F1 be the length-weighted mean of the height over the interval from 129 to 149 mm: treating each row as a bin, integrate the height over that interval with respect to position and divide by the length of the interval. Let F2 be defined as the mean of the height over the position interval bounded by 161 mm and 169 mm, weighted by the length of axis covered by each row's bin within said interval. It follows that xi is 146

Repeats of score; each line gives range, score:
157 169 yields 68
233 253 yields 46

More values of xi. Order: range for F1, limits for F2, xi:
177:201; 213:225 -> 136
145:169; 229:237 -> 127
